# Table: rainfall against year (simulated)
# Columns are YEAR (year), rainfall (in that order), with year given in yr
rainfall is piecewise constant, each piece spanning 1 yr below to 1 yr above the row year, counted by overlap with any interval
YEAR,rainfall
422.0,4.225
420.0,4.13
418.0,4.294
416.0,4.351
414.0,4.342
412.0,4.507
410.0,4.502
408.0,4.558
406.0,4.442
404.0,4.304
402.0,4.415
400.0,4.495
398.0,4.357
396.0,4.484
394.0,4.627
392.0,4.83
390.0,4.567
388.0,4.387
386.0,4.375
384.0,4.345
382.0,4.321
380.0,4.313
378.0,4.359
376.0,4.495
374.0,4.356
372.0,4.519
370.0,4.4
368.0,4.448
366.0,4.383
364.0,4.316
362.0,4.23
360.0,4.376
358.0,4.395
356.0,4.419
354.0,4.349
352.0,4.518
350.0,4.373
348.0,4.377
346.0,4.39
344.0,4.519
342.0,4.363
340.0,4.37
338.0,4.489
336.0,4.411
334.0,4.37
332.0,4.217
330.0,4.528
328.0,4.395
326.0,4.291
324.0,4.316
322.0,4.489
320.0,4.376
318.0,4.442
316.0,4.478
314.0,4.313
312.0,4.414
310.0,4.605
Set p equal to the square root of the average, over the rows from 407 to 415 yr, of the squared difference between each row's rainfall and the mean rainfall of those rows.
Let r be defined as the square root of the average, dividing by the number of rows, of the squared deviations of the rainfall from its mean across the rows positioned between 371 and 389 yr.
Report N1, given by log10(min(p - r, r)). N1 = -1.91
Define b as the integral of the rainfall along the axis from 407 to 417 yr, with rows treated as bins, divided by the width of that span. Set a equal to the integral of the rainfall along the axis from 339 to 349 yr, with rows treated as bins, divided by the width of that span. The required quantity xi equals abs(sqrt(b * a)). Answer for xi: 4.43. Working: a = 4.40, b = 4.45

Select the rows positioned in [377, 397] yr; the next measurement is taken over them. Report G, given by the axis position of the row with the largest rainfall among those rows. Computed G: 392.0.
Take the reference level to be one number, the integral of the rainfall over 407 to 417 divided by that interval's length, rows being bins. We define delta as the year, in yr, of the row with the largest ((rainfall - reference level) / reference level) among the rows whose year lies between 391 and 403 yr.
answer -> 392.0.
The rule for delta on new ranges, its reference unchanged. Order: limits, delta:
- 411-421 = 412.0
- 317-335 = 330.0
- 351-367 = 352.0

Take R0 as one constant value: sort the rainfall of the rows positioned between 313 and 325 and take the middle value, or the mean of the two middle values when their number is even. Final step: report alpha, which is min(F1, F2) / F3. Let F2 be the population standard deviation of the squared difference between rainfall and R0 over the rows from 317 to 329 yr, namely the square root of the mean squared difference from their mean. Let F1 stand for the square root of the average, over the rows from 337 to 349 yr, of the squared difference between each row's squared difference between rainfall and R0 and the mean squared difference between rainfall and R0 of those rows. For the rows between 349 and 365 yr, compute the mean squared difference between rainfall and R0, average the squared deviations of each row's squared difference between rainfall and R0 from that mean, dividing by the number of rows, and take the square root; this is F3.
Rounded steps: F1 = 0.004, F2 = 0.005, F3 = 0.0102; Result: 0.4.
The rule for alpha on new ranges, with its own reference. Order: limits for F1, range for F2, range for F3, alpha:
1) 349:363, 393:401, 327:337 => 0.8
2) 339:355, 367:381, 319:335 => 0.4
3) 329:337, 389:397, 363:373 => 3.0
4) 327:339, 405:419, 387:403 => 0.1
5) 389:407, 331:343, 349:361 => 3.2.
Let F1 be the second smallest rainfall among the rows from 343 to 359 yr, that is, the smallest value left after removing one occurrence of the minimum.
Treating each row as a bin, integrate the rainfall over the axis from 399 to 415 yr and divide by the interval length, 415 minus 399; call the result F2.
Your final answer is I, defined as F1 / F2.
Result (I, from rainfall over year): 0.984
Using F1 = 4.373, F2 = 4.45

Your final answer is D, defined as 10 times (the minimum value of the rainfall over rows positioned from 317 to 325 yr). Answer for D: 43.2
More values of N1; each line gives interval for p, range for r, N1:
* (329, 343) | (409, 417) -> -1.85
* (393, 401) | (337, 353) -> -1.53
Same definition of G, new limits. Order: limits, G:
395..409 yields 408.0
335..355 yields 344.0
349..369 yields 352.0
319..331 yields 330.0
